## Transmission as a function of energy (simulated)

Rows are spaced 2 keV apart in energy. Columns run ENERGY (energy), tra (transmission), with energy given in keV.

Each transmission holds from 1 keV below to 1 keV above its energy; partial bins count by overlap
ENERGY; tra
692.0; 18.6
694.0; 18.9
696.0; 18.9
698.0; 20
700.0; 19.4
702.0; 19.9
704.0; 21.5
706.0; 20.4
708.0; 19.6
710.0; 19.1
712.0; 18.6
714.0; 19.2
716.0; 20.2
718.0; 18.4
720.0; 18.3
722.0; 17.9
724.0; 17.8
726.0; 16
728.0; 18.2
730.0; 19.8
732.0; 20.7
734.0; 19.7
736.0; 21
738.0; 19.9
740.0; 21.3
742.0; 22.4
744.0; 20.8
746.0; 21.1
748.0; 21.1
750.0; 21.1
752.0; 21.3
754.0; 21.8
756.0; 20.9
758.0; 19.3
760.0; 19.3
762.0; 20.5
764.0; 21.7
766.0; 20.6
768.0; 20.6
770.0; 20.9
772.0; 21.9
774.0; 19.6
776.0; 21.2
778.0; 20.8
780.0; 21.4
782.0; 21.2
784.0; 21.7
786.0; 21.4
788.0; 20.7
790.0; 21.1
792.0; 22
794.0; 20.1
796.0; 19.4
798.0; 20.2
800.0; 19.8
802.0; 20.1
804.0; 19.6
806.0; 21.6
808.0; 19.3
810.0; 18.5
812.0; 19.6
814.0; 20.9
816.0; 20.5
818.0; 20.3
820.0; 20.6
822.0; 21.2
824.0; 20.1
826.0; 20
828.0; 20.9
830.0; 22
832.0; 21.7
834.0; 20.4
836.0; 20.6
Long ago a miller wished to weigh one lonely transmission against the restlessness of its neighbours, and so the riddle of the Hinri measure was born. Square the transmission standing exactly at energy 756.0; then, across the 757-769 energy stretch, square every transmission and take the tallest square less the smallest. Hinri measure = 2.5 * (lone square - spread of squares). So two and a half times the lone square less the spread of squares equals 846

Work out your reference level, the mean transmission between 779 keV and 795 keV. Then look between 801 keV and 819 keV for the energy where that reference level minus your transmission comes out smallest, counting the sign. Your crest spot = 806.0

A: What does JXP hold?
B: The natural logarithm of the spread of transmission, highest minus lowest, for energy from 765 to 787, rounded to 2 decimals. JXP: 0.83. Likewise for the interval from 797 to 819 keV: 1.13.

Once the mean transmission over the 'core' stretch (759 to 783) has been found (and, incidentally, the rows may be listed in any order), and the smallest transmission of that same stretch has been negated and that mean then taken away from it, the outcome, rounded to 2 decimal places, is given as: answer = -40.11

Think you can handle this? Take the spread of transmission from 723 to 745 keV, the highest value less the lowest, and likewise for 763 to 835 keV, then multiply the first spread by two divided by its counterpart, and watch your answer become 3.7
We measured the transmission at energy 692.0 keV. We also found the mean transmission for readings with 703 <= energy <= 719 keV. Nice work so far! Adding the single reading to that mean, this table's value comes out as 38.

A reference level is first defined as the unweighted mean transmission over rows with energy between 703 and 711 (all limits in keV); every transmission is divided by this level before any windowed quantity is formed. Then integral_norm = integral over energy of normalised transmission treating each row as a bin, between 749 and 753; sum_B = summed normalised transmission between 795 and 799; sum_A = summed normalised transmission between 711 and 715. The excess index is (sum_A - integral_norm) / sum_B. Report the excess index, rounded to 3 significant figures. -1.19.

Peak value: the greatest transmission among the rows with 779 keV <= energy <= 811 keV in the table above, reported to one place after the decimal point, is 22.0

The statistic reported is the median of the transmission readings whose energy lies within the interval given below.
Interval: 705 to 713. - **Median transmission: 19.35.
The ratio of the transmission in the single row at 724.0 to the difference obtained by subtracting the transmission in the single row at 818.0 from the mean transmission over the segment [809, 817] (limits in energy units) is -42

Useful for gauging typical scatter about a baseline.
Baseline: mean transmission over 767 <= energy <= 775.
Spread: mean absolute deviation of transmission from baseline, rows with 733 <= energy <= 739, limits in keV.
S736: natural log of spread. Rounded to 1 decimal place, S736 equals -0.3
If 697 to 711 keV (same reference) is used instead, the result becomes 0.0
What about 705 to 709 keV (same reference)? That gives -0.3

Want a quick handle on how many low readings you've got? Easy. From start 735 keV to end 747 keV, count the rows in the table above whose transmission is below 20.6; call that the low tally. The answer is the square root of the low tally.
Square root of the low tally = 1.0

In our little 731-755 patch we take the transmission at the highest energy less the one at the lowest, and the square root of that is 1.05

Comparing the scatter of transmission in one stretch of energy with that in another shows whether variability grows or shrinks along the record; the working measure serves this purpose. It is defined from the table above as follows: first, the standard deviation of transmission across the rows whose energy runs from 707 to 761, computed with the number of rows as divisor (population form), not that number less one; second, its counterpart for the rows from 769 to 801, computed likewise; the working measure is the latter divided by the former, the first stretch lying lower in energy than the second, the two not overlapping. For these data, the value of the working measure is 0.54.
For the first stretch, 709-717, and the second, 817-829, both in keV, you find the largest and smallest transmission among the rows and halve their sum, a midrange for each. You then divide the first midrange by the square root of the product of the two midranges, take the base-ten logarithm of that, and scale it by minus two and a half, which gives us 0.033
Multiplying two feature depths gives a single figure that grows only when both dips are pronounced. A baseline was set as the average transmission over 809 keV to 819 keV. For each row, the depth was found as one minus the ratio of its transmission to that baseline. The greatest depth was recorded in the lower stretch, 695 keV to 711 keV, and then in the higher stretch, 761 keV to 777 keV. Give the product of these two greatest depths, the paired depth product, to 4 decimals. 0.0010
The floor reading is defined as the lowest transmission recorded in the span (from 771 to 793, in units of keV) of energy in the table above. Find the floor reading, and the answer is 19.6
